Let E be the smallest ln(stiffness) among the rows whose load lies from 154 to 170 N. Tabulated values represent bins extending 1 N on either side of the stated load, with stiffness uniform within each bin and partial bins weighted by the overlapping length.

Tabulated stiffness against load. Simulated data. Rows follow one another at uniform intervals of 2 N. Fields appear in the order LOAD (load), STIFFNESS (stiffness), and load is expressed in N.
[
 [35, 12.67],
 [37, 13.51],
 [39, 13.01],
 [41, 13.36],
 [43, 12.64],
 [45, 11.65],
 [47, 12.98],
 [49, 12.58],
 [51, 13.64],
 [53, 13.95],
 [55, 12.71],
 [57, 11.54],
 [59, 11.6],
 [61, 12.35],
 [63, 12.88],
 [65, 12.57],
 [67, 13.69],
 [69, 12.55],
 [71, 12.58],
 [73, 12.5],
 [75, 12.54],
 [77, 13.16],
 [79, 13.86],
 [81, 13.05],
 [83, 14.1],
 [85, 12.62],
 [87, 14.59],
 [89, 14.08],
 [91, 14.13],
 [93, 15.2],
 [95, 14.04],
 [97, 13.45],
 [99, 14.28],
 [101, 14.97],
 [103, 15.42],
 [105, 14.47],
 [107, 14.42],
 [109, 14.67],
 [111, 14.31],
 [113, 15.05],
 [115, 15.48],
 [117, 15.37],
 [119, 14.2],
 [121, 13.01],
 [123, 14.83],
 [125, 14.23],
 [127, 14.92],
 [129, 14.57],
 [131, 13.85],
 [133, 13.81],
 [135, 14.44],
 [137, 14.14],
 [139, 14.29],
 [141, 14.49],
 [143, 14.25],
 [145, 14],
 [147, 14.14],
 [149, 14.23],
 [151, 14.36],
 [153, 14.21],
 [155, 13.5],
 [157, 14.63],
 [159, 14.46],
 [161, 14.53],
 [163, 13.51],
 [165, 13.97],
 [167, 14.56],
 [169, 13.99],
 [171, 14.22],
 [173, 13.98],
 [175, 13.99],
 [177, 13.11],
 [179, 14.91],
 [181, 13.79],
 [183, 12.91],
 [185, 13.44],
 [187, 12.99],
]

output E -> 2.60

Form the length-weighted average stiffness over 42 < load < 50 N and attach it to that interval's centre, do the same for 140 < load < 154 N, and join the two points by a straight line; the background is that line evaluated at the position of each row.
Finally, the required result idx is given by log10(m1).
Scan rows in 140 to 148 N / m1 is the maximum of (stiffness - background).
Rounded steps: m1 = 0.4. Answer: -0.45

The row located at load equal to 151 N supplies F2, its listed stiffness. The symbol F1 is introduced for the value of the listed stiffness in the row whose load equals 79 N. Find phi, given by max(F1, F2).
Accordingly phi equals 14.4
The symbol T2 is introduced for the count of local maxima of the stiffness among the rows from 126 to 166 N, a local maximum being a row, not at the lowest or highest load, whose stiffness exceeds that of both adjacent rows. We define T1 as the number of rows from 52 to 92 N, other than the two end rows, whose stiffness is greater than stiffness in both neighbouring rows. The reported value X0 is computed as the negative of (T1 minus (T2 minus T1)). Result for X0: -7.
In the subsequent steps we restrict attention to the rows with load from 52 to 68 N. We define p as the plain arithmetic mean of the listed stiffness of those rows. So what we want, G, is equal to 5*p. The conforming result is 63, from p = 12.7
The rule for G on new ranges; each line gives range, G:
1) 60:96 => 67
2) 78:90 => 69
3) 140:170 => 71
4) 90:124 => 73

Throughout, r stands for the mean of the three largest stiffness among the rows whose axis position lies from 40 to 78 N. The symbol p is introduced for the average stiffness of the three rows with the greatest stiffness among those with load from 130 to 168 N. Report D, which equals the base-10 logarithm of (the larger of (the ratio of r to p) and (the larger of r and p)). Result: 1.164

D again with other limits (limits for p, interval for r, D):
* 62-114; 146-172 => 1.183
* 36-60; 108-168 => 1.185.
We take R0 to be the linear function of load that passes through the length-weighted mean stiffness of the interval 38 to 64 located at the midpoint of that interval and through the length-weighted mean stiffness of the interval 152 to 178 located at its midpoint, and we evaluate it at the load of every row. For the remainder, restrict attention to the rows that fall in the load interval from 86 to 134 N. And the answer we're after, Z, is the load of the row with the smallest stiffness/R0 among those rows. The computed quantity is 121 N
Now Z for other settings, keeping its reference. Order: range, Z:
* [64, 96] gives 85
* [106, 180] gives 177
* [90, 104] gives 97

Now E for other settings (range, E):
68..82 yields 2.53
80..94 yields 2.54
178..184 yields 2.56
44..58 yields 2.45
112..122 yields 2.57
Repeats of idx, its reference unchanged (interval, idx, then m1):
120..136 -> 0.01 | 1.0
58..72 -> -0.07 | 0.9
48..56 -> 0.13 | 1.4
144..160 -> -0.67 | 0.2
